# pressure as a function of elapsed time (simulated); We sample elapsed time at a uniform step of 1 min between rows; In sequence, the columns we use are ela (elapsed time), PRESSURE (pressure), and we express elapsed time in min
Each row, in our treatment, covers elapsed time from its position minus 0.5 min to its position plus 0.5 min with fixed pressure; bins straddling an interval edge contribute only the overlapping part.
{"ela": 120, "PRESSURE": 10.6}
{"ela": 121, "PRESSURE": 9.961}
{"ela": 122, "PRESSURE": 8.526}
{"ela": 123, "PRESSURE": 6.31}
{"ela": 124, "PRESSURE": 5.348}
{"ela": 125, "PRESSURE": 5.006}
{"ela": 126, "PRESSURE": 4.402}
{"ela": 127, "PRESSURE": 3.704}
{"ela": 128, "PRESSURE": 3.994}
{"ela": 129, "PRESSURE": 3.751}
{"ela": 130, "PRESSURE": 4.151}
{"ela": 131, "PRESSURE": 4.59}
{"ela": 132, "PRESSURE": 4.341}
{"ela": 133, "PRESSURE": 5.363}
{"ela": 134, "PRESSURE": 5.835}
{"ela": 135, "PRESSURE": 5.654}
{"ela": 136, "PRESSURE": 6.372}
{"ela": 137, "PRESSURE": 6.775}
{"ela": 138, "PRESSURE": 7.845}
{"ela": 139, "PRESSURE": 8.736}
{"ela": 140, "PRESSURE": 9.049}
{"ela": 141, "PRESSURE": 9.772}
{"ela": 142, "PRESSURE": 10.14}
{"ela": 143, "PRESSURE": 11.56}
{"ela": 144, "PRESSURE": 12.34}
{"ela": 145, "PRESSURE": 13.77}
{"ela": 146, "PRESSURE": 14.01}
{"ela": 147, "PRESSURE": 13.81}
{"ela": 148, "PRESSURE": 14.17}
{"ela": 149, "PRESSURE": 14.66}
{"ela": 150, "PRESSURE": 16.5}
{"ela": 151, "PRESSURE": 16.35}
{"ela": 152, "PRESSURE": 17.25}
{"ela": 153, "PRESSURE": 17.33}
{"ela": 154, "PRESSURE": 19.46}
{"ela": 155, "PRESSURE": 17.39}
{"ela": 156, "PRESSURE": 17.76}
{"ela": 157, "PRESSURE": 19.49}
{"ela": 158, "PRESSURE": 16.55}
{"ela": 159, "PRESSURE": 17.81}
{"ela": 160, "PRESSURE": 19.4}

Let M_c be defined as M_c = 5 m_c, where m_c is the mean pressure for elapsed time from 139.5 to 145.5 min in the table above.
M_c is 56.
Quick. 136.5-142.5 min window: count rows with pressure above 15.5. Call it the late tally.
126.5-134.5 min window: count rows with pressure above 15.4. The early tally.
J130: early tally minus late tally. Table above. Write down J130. 0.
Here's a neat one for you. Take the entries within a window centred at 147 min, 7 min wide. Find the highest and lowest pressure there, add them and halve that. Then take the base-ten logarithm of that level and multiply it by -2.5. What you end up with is -2.9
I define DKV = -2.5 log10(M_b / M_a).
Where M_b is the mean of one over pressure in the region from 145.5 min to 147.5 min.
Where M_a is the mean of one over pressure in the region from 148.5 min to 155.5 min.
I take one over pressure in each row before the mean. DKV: -0.21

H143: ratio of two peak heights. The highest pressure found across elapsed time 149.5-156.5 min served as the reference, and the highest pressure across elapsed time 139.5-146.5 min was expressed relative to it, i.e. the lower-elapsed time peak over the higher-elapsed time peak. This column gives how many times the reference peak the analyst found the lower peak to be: 0.72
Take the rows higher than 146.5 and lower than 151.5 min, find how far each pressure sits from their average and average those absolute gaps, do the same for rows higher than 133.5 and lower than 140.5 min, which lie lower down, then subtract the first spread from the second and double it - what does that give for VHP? 0.2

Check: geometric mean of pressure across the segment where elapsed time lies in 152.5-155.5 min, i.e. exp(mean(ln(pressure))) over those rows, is 18.0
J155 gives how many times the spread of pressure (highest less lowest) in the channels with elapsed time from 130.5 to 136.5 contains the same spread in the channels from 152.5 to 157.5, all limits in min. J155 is 0.94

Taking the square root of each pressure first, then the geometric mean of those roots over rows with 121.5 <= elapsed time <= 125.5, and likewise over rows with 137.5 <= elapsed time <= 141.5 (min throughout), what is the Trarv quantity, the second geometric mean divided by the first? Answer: 1.2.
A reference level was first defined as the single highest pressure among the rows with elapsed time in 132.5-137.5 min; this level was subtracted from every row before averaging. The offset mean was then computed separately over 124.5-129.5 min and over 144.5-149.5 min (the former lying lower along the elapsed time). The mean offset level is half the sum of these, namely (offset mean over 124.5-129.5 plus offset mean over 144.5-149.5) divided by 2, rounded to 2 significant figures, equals 2.4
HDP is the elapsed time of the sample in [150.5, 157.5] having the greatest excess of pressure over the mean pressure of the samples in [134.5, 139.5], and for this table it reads 157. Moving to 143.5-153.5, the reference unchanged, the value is 153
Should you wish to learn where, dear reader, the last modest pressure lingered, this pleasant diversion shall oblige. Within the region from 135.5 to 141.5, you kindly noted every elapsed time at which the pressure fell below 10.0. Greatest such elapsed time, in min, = 141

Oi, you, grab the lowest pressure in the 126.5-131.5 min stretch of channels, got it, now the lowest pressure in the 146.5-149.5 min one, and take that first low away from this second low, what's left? 10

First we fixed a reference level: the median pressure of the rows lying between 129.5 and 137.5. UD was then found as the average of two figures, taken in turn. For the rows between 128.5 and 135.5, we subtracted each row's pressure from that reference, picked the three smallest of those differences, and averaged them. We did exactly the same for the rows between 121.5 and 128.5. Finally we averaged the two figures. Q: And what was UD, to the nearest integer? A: -1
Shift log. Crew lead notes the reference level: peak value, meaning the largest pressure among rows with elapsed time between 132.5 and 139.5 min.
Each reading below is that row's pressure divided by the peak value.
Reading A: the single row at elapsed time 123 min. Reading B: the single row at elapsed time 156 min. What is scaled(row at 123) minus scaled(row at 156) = -1.3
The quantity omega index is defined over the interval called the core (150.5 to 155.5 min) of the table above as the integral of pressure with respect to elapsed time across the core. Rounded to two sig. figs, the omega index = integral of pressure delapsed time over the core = 88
